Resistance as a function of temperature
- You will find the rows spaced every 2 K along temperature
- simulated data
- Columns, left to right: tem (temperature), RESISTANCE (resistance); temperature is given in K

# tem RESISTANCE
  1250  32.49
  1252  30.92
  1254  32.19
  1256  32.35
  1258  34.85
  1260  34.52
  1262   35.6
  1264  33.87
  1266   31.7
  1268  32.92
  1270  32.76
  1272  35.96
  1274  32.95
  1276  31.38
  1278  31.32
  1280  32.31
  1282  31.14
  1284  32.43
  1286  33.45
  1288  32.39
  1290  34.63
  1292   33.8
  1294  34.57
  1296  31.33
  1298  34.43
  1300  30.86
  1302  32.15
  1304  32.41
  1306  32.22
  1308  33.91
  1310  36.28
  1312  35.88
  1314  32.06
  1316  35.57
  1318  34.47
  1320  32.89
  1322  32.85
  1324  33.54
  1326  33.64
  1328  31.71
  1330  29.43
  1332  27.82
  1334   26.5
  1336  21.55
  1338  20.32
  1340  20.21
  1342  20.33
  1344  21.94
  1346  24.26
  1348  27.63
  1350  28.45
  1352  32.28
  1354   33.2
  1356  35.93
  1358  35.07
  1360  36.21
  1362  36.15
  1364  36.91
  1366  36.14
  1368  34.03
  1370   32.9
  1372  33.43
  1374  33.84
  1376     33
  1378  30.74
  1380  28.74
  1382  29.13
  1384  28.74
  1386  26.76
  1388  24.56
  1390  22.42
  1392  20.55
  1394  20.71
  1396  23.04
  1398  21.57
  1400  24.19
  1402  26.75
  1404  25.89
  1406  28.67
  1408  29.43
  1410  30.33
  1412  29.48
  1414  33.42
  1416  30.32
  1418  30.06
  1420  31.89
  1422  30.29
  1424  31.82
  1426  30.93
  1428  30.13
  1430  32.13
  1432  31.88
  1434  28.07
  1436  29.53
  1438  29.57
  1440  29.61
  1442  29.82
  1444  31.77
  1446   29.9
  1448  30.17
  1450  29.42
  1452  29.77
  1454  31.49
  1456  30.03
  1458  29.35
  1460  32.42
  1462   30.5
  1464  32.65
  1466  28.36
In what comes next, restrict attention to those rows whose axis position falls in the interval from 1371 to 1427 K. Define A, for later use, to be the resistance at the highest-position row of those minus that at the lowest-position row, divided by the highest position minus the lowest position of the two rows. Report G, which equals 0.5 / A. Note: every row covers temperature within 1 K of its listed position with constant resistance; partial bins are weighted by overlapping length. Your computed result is -11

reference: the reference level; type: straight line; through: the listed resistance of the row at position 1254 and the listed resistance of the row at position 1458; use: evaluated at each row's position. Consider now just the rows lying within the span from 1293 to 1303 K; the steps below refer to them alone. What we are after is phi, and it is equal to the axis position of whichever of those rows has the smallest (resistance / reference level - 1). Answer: 1300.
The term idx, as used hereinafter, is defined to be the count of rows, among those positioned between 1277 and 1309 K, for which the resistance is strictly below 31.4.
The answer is 4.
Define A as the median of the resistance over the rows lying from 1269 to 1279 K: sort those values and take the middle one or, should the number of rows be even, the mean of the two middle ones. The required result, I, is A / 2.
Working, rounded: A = 32.8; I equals 16.4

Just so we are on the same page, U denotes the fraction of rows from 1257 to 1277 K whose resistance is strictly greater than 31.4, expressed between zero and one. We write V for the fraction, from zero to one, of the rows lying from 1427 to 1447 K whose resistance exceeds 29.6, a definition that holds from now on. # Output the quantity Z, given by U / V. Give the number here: 1.3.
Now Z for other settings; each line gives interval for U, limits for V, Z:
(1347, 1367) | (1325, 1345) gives 4.0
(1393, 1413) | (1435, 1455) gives 0.0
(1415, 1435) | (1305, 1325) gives 0.4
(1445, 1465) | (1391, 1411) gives 3.0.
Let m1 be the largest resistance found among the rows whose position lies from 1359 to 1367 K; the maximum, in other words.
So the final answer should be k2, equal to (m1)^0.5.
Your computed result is 6.08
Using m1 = 36.91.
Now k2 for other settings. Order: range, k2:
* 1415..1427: 5.65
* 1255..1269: 5.97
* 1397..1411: 5.51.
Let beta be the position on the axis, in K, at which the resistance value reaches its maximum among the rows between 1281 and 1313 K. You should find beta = 1310 K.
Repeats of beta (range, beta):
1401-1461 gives 1414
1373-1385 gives 1374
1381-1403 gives 1382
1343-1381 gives 1364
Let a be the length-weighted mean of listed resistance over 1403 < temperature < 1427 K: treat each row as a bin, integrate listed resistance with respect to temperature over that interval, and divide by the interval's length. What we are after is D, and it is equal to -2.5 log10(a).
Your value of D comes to -3.70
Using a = 30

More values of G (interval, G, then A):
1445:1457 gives 38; 0.01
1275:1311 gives 3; 0.14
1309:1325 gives -3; -0.20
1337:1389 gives 6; 0.08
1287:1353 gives -291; 0.00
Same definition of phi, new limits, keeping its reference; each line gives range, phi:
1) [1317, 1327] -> 1322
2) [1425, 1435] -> 1434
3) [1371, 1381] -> 1380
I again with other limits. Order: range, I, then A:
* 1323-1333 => 15.9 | 31.7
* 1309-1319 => 17.8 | 35.6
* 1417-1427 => 15.5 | 30.9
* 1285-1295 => 16.9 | 33.8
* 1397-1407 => 12.9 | 25.9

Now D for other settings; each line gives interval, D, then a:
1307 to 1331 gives -3.81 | 34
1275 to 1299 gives -3.79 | 33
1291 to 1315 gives -3.81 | 33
